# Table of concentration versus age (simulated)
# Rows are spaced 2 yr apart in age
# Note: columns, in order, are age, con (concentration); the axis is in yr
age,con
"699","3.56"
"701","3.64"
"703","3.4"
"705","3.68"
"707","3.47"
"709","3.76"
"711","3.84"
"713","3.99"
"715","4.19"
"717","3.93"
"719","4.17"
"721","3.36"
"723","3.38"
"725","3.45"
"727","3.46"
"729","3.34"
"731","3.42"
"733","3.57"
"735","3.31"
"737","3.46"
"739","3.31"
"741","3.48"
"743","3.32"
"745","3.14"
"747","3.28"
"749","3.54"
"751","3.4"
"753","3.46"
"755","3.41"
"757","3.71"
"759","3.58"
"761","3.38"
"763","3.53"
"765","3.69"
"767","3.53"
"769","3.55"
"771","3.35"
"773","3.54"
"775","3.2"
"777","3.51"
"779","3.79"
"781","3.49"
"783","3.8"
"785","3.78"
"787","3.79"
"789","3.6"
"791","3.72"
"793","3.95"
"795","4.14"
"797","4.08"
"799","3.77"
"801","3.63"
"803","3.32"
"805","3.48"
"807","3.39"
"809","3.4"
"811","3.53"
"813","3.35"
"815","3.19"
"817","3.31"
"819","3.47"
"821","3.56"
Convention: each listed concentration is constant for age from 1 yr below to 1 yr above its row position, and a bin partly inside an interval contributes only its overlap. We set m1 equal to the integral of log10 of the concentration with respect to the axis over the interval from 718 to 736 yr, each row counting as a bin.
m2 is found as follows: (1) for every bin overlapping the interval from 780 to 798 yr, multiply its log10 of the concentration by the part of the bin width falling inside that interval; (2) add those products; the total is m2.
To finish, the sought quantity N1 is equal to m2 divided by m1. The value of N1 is 1.07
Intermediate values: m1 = 9.8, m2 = 10.5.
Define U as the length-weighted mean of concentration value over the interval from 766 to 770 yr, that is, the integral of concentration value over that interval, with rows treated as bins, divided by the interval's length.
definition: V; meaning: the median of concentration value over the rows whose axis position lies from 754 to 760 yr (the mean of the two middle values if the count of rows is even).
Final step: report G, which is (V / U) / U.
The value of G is 0.286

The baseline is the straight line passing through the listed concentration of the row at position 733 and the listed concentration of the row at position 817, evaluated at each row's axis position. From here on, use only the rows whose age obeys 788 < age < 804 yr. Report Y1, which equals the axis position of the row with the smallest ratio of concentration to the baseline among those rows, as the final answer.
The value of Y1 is 803 yr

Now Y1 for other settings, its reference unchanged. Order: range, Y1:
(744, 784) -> 745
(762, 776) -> 775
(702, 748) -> 745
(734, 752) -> 745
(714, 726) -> 721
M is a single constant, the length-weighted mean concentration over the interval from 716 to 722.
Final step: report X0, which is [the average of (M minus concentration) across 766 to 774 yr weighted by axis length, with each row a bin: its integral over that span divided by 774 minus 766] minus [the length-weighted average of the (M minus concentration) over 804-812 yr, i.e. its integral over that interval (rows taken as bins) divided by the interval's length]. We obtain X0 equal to -0.04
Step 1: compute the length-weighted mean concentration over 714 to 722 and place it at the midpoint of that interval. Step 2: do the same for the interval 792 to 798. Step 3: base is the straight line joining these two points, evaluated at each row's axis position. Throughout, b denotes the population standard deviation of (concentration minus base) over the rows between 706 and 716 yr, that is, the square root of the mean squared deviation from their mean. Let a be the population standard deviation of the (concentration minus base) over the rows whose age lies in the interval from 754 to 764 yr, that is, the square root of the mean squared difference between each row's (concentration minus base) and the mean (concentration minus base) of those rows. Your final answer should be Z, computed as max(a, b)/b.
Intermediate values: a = 0.120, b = 0.235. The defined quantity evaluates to 1.0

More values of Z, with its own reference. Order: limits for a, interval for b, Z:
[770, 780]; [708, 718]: 1.4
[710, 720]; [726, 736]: 1.4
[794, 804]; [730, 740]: 3.0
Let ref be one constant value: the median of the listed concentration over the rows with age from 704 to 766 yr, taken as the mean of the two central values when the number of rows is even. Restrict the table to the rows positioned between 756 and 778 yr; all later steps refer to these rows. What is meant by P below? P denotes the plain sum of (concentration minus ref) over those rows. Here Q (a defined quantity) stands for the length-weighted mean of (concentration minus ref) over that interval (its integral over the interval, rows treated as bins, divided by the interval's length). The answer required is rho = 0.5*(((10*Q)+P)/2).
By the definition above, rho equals 0.2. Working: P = 0.5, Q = 0.05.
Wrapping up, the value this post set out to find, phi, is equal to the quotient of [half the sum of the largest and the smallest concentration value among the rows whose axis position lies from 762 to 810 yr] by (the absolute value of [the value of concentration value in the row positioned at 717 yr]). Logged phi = 0.93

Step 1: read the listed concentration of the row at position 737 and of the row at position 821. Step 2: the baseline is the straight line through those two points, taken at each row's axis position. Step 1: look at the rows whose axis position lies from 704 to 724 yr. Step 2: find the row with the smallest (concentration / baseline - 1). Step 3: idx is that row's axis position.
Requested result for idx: 721 yr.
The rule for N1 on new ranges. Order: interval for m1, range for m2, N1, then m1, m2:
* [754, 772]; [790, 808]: 1.04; 9.8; 10.2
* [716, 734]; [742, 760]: 0.97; 9.9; 9.6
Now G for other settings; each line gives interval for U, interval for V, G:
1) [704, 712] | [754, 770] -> 0.260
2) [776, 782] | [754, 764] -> 0.273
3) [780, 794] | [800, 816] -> 0.244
